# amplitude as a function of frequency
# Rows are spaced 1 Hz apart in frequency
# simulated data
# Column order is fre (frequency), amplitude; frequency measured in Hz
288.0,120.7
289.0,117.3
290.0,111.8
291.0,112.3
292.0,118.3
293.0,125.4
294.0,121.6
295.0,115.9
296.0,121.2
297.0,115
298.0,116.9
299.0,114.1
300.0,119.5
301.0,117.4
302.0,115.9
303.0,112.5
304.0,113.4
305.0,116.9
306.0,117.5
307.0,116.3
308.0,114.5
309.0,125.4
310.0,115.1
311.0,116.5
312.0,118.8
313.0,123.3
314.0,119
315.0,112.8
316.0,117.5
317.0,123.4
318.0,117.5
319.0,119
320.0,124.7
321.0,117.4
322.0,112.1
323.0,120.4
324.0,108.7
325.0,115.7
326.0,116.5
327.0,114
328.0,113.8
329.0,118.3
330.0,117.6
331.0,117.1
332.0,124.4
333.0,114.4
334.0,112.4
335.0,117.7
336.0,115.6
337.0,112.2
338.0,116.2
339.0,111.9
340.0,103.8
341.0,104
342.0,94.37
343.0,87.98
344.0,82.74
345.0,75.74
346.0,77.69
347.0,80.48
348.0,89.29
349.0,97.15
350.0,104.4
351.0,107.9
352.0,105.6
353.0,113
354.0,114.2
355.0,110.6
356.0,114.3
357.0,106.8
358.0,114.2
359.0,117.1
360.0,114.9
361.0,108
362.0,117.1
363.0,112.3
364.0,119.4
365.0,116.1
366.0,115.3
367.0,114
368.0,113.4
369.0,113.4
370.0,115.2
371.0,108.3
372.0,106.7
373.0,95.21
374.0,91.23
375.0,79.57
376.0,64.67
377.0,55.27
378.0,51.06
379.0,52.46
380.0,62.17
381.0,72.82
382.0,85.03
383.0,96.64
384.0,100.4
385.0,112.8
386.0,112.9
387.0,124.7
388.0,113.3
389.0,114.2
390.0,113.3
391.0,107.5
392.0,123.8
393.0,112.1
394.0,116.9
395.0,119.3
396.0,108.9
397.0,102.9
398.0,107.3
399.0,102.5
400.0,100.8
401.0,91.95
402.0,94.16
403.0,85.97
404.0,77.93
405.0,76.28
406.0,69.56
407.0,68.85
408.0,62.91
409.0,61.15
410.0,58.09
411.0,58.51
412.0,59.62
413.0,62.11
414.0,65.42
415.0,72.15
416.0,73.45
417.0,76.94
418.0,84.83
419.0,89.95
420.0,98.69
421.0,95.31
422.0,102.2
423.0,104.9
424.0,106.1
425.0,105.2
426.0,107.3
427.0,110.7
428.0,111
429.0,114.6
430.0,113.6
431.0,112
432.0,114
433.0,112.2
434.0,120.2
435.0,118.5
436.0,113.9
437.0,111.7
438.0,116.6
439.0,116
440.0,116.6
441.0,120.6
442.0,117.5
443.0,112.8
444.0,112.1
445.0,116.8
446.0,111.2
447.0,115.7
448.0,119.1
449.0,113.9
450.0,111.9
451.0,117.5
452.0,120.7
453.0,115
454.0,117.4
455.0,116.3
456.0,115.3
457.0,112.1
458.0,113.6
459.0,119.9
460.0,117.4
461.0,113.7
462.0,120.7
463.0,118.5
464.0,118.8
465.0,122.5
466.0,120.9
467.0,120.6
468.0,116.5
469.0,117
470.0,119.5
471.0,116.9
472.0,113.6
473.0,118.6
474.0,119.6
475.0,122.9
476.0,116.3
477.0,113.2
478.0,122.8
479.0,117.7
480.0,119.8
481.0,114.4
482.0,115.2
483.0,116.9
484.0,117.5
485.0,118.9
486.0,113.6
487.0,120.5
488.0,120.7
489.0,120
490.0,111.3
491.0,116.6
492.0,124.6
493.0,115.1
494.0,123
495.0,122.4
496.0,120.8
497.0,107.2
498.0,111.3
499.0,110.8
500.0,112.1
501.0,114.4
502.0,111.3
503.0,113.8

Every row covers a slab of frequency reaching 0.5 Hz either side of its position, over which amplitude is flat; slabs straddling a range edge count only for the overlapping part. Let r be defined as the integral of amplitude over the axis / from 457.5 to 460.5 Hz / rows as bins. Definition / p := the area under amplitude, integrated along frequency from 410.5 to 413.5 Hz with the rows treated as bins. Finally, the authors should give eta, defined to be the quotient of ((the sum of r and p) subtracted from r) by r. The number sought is -0.51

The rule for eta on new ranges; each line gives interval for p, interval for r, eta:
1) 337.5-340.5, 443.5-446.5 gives -0.98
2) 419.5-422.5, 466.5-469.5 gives -0.84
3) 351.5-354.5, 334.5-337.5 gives -0.96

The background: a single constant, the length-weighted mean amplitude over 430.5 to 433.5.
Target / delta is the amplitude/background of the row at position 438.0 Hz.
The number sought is 1.03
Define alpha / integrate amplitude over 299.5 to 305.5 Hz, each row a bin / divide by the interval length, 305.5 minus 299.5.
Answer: 116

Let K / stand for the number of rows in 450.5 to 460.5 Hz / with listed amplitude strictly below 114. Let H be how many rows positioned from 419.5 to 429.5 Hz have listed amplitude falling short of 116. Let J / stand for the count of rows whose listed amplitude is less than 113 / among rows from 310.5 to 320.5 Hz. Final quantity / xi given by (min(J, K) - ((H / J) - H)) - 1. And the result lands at 0.0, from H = 10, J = 1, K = 2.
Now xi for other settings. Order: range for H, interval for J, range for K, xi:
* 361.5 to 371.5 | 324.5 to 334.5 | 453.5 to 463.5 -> 0.0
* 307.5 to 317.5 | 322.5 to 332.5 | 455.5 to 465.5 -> 0.0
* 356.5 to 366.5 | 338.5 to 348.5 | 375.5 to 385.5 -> 14.4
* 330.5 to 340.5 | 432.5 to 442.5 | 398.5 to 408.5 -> 4.0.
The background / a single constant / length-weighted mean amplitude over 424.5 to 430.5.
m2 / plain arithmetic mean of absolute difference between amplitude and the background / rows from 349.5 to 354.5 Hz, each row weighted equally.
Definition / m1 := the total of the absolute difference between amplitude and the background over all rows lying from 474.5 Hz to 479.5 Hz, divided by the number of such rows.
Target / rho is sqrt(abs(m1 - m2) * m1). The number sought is 5.9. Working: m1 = 8.2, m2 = 4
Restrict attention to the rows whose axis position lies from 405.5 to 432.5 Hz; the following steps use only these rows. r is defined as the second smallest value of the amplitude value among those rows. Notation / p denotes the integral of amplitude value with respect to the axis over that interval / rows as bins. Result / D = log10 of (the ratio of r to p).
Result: -1.61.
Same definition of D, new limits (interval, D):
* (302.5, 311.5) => -0.97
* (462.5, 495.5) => -1.54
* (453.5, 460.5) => -0.85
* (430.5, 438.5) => -0.91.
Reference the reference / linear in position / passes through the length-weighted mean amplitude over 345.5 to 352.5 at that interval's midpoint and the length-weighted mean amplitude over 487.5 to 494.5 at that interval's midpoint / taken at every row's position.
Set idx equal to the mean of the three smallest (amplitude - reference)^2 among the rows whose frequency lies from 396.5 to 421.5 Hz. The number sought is 2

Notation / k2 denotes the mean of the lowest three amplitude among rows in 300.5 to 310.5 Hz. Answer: 113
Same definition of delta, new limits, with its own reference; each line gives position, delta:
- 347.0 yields 0.71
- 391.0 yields 0.95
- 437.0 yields 0.99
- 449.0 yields 1.01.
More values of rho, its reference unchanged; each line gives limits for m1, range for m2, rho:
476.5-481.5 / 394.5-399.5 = 3.2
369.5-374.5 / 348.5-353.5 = 5.3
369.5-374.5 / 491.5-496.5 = 4.0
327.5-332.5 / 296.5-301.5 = 3.6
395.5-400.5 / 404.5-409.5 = 14.7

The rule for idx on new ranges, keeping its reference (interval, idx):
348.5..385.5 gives 6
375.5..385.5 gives 53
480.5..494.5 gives 1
